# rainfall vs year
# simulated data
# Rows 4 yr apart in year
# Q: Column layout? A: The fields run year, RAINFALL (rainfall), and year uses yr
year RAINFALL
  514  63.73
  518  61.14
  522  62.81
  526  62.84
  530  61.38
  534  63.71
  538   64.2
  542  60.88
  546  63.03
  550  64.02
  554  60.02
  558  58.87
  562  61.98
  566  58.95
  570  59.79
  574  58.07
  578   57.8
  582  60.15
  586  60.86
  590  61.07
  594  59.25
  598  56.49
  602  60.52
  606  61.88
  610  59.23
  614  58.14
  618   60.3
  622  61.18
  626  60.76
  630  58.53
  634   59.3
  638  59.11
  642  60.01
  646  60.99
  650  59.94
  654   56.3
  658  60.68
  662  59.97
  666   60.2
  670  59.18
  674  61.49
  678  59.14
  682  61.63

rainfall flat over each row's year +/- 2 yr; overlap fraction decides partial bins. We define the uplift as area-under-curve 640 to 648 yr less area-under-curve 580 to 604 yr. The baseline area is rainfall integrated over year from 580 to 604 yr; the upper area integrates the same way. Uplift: -949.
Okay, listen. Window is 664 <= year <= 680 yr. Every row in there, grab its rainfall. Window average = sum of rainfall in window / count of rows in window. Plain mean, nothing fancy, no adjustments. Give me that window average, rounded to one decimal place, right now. 60.0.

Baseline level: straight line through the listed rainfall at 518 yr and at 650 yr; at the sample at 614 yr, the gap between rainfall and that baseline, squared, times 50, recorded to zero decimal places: 226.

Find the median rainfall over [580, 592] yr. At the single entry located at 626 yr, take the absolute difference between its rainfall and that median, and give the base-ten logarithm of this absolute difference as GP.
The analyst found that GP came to -1.0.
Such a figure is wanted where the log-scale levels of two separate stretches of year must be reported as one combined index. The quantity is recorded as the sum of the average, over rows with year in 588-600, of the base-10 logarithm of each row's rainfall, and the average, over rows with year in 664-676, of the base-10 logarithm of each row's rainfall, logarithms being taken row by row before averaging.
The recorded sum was 3.55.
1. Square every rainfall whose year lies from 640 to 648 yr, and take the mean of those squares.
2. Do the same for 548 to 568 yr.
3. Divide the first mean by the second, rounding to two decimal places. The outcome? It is 0.99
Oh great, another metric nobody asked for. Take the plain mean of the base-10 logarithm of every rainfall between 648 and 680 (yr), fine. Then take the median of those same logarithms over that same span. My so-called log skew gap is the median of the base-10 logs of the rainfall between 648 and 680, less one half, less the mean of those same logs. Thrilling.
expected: -0.4974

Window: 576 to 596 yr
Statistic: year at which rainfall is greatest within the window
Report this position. 590 yr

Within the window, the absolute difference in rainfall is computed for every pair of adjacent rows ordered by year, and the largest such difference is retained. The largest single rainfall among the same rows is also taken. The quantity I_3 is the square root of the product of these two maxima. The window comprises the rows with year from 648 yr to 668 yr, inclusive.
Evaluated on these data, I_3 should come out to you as 16.3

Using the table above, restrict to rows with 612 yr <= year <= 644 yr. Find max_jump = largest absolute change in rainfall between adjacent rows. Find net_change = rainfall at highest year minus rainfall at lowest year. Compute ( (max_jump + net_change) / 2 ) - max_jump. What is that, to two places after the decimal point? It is -0.18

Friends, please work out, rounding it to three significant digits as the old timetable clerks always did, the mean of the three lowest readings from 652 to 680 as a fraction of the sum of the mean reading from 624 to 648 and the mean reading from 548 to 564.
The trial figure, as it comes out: 0.481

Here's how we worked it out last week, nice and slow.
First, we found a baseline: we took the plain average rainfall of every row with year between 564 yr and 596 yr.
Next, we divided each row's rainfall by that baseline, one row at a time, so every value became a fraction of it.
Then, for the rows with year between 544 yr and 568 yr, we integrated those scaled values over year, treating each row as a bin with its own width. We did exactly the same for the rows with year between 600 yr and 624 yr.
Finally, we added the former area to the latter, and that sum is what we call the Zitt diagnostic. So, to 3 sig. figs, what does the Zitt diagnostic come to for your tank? 49.0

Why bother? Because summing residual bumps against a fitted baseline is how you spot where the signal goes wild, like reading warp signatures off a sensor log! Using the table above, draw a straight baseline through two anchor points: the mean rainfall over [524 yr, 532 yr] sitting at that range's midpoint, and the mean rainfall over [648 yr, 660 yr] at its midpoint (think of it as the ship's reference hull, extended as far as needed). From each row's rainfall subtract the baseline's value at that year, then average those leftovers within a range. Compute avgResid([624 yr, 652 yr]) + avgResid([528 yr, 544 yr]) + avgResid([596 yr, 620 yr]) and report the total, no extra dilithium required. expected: 0.37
